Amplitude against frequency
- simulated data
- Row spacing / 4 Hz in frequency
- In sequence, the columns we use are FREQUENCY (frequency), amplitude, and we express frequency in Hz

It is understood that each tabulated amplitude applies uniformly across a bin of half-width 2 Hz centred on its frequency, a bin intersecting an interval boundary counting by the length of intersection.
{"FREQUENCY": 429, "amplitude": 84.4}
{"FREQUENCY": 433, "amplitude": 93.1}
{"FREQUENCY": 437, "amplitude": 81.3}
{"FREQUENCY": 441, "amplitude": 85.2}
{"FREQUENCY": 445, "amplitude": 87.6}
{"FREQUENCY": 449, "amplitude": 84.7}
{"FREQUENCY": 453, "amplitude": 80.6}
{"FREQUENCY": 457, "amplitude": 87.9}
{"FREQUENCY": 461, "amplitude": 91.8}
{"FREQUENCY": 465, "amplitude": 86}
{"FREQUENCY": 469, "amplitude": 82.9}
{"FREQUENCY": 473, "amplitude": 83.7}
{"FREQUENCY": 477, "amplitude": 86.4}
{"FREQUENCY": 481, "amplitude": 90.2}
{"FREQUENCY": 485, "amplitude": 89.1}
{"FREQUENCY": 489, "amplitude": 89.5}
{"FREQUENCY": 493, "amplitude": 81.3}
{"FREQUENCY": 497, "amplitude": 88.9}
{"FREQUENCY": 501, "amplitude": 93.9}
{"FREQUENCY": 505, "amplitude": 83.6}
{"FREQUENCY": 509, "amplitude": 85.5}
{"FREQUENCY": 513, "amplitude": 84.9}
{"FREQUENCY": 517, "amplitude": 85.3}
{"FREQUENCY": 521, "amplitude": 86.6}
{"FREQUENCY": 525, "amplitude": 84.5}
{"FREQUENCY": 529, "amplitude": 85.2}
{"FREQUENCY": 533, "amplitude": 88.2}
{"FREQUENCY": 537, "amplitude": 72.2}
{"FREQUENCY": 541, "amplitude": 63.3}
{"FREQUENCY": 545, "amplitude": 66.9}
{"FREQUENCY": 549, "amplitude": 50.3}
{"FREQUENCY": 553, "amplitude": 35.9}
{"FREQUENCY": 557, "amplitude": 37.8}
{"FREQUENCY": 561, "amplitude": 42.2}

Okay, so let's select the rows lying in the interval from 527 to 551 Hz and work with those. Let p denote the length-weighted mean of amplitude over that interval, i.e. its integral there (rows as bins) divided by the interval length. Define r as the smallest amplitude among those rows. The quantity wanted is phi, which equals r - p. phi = -20.7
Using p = 71.0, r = 50.3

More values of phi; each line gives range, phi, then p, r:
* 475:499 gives -6.3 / 87.6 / 81.3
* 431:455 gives -4.8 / 85.4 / 80.6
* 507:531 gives -0.8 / 85.3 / 84.5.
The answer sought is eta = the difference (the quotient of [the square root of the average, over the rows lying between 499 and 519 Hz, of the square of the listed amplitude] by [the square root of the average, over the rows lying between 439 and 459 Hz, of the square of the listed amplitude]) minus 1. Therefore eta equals 0.017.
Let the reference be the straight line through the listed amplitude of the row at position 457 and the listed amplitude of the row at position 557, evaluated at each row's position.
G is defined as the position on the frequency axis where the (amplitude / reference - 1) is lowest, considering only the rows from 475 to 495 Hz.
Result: 477 Hz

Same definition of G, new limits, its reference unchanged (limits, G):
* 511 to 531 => 513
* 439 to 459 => 441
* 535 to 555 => 553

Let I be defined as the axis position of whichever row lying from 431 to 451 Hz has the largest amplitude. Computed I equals 433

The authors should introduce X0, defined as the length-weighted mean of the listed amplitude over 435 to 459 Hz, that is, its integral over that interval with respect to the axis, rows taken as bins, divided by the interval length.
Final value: 85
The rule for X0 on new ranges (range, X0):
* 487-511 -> 87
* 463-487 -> 86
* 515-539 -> 84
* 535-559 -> 54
